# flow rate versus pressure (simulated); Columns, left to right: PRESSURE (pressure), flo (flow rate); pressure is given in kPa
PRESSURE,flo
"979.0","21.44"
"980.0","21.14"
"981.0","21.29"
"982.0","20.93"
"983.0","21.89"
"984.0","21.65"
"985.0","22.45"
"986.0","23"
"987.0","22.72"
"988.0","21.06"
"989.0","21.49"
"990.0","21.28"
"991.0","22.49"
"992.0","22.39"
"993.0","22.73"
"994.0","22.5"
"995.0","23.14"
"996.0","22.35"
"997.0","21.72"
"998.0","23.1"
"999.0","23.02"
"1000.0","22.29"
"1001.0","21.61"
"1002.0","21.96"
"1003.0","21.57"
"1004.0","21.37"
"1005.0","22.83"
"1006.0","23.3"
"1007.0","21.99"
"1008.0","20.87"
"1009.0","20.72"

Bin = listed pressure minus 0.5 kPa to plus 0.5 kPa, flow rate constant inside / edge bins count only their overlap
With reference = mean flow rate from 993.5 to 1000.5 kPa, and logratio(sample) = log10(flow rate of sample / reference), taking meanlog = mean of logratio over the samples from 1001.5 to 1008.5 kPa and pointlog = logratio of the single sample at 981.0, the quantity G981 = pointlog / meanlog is 2.1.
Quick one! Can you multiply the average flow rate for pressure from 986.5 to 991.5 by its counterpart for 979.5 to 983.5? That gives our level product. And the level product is 465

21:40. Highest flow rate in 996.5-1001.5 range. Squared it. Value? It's 534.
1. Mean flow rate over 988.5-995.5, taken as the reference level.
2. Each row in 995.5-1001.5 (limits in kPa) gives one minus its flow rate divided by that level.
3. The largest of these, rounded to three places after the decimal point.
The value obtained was 0.030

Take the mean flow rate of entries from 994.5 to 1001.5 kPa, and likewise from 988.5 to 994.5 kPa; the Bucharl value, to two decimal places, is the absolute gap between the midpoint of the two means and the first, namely 0.16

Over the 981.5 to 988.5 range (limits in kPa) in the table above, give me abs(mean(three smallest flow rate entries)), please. 21.2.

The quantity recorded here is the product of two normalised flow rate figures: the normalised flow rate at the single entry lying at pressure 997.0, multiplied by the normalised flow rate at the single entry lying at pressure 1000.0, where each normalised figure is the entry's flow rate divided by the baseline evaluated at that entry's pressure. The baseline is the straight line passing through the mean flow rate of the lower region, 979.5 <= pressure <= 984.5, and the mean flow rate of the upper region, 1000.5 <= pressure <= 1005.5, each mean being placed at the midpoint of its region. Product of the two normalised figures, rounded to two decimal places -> 1.02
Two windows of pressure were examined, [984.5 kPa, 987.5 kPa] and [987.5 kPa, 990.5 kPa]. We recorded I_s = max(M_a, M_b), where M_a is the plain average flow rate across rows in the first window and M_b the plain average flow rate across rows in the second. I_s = 22.7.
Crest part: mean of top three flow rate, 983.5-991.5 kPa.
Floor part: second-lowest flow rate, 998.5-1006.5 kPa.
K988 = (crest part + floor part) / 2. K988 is 22.2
